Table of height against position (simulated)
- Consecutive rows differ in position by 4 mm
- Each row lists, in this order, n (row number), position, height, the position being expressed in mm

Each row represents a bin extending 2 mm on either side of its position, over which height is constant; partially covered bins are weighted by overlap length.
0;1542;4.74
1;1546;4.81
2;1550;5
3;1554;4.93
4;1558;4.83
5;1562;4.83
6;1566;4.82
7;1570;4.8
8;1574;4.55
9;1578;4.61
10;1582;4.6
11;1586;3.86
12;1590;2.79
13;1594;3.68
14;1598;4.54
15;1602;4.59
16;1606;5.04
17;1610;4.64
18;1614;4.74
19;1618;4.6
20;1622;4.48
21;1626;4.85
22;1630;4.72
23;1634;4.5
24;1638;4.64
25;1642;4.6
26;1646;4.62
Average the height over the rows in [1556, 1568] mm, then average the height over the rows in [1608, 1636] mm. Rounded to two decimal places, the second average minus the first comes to -0.18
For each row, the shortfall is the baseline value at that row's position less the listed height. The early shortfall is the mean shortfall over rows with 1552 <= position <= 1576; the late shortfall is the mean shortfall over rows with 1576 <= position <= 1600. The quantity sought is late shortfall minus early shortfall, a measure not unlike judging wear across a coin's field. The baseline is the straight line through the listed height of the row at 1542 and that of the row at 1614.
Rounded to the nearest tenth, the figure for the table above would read 0.8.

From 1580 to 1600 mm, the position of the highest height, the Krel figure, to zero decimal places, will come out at 1582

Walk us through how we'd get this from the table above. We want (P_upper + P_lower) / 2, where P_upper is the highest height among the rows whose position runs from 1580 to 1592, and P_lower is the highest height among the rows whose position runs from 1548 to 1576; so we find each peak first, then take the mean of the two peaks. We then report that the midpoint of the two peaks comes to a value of 4.80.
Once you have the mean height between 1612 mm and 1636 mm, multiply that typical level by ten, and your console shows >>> 46.5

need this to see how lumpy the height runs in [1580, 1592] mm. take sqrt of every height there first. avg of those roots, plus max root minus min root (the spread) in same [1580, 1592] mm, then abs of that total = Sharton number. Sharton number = 2.40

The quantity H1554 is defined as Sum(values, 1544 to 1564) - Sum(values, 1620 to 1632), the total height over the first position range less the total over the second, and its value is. 10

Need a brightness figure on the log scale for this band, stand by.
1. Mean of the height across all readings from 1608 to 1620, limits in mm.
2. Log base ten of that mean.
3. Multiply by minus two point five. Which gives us -1.67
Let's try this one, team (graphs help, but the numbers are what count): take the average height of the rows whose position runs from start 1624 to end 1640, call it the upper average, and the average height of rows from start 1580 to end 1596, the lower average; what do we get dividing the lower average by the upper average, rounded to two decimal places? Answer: 0.80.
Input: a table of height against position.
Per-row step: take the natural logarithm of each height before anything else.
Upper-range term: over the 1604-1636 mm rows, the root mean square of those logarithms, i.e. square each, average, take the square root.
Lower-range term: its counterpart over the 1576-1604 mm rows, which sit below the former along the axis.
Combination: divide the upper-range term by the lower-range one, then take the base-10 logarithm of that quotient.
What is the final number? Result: 0.04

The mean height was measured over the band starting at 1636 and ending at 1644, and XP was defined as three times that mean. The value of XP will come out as 13.9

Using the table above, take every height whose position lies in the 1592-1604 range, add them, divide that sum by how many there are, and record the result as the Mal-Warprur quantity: 4.3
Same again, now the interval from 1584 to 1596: 3.4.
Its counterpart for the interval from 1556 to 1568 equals 4.8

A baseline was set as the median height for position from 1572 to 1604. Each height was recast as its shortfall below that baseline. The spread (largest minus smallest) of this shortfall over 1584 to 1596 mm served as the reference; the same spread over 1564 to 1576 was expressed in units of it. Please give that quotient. 0.25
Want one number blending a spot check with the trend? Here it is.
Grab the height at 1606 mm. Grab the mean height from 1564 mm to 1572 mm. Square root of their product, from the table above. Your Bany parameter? 4.92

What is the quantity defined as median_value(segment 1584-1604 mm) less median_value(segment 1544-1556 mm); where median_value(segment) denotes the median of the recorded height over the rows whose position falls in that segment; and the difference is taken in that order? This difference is -1.07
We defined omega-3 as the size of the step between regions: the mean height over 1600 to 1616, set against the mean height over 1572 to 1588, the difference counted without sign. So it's 0.35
